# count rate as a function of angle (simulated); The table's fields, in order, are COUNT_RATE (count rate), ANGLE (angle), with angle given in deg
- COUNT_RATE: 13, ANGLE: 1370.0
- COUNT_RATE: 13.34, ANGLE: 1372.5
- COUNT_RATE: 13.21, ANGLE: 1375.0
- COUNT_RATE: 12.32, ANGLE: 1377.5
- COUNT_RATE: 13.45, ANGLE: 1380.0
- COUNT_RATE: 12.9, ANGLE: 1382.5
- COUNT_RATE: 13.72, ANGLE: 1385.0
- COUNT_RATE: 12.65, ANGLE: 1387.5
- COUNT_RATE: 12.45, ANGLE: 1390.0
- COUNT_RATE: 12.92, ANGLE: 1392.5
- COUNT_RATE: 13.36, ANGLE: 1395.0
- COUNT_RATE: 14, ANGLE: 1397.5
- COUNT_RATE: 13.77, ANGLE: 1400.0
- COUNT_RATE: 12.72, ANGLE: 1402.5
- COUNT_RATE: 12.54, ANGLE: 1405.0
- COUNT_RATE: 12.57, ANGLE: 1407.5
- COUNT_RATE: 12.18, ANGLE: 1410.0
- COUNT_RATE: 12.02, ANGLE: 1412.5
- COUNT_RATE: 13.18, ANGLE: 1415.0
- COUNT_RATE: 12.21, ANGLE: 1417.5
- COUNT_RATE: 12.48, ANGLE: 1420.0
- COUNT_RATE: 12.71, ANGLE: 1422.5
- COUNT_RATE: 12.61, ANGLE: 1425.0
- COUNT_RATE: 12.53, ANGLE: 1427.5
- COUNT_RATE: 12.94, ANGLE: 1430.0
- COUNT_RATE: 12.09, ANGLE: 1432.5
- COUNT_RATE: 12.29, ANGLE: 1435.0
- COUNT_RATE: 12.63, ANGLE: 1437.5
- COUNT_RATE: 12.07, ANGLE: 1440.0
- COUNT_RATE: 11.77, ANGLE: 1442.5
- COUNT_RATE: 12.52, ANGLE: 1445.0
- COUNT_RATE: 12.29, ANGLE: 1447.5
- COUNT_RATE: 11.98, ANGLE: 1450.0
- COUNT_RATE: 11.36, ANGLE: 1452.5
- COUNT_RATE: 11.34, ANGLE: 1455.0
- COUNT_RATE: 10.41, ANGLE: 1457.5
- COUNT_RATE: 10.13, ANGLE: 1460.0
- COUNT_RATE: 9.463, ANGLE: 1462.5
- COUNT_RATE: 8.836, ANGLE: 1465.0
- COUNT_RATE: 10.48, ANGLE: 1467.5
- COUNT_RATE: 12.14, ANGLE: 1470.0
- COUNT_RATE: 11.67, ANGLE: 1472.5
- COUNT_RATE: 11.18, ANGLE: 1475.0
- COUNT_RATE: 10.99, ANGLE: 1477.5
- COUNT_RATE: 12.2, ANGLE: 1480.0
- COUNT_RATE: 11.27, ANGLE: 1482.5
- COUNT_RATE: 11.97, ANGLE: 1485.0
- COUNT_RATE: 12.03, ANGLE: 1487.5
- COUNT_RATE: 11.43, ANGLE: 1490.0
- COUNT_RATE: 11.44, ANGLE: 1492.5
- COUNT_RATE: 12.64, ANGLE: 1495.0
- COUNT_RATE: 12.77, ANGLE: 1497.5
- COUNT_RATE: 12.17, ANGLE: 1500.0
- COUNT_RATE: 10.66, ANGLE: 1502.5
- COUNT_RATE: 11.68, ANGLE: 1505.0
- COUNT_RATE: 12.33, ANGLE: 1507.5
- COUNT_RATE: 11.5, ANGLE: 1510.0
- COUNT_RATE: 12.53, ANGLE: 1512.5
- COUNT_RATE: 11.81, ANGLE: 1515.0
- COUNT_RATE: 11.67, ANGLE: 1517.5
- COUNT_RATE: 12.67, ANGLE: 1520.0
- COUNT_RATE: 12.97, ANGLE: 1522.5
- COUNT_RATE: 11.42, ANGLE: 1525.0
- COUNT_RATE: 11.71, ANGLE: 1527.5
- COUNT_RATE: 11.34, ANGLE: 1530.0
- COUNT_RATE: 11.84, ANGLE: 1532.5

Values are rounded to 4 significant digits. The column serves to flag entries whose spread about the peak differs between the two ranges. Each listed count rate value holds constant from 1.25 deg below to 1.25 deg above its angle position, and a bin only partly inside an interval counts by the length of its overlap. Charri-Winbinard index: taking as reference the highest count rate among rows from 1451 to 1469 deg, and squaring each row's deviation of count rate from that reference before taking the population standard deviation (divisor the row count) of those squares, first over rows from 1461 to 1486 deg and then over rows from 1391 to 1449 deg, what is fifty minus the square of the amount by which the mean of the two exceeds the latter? 49.98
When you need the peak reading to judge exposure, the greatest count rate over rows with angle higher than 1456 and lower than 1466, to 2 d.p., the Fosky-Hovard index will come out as 10.41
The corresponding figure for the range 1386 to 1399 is 14.00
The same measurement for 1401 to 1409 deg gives 12.72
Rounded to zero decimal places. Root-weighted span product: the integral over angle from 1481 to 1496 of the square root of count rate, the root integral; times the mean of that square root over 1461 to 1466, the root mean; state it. 156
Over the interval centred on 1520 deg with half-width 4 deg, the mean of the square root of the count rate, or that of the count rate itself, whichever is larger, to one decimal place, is 12.4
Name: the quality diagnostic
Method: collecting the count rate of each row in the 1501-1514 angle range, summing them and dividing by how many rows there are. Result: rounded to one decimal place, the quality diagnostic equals 11.7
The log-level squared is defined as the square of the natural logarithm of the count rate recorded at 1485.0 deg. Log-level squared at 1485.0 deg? 6.16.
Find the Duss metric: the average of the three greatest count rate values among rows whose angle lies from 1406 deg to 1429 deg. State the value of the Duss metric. 12.8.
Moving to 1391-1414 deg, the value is 13.7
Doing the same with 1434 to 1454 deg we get 12.5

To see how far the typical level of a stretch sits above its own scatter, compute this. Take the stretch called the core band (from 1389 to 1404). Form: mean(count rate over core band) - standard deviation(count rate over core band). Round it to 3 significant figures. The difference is 12.6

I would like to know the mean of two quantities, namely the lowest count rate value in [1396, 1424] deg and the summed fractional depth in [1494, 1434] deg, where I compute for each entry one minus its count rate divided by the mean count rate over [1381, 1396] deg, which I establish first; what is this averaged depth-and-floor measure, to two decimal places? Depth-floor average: 7.48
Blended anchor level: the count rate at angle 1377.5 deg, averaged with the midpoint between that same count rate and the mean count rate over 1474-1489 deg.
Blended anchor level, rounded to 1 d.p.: 12.1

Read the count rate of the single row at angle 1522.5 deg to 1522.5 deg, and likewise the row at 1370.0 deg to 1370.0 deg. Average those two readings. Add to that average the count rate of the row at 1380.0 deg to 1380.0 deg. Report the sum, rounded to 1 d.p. 26.4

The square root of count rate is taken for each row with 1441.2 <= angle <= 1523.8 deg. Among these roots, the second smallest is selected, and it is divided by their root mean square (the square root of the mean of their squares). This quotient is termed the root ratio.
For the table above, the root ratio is 0.904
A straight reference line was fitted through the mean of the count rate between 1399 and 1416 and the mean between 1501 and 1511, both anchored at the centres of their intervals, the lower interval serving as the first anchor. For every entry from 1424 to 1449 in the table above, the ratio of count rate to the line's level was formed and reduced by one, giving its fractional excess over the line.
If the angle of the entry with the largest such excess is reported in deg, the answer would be 1430.0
